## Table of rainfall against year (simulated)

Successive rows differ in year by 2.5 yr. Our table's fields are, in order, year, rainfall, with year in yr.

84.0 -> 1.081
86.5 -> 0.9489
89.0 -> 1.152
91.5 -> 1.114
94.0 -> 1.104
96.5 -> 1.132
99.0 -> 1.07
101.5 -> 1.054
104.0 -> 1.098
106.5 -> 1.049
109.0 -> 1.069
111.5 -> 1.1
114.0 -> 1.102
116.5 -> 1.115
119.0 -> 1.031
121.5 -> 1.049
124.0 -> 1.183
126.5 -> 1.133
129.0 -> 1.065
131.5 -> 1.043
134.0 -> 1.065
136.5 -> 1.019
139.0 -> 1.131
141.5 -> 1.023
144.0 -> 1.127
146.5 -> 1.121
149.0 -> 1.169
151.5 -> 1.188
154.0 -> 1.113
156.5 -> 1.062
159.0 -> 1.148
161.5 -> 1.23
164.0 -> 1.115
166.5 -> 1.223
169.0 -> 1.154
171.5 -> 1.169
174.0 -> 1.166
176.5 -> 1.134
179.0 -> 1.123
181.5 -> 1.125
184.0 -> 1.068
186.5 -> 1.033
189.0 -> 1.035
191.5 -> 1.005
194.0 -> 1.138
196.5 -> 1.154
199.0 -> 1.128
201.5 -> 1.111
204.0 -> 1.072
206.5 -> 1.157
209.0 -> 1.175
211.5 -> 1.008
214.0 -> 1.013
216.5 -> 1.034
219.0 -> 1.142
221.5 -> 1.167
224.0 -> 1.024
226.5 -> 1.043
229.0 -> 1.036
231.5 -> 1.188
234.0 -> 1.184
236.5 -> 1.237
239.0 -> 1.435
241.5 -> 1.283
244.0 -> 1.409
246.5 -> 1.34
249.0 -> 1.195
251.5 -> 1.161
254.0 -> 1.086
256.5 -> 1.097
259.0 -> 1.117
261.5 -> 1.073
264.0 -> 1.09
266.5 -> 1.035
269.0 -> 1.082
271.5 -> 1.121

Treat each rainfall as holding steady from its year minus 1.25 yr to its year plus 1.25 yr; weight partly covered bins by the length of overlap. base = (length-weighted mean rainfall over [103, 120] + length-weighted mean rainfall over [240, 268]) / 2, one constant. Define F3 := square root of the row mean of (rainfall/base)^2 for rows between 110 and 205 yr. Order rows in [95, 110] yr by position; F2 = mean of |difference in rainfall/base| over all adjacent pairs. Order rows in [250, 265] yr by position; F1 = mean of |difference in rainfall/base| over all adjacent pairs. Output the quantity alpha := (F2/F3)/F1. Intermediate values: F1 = 0.030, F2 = 0.034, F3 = 0.99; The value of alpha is 1.16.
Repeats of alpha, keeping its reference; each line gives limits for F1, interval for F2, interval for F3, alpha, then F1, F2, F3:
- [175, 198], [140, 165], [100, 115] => 1.90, 0.032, 0.058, 0.96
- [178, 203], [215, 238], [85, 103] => 1.88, 0.031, 0.057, 0.96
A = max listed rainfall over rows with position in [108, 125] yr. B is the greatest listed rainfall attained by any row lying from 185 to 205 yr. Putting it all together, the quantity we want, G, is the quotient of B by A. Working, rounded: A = 1.183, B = 1.154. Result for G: 0.98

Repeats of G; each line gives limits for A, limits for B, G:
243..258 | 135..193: 0.87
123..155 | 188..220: 0.99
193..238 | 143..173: 0.99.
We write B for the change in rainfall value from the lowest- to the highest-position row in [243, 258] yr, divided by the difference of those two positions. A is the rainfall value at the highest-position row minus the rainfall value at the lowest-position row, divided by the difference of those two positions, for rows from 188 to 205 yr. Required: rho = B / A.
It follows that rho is -10.1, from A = 0.002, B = -0.025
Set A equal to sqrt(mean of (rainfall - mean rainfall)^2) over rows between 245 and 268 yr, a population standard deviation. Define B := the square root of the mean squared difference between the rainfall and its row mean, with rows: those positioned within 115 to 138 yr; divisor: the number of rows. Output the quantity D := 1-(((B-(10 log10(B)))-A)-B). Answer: -11.8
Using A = 0.09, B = 0.051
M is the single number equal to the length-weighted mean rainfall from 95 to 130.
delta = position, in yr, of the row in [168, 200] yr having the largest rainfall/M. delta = 171.5 yr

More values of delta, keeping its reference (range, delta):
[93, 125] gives 124.0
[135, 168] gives 161.5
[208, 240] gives 239.0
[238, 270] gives 239.0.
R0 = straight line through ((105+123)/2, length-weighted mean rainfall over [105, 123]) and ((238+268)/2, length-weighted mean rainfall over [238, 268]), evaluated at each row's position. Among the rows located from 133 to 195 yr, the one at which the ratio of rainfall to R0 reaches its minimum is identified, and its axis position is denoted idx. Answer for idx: 191.5 yr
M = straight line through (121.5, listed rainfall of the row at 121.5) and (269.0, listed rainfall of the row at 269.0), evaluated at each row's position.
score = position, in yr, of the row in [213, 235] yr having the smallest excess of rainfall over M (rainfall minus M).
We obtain 214.0 yr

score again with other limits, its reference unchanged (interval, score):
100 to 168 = 136.5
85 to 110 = 86.5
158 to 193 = 191.5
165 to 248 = 211.5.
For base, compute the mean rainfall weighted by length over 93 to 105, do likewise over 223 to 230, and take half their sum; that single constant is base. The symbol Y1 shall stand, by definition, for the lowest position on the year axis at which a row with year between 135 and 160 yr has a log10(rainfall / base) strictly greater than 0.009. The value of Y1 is 139.0 yr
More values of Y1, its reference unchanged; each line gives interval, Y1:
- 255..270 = 256.5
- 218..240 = 219.0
